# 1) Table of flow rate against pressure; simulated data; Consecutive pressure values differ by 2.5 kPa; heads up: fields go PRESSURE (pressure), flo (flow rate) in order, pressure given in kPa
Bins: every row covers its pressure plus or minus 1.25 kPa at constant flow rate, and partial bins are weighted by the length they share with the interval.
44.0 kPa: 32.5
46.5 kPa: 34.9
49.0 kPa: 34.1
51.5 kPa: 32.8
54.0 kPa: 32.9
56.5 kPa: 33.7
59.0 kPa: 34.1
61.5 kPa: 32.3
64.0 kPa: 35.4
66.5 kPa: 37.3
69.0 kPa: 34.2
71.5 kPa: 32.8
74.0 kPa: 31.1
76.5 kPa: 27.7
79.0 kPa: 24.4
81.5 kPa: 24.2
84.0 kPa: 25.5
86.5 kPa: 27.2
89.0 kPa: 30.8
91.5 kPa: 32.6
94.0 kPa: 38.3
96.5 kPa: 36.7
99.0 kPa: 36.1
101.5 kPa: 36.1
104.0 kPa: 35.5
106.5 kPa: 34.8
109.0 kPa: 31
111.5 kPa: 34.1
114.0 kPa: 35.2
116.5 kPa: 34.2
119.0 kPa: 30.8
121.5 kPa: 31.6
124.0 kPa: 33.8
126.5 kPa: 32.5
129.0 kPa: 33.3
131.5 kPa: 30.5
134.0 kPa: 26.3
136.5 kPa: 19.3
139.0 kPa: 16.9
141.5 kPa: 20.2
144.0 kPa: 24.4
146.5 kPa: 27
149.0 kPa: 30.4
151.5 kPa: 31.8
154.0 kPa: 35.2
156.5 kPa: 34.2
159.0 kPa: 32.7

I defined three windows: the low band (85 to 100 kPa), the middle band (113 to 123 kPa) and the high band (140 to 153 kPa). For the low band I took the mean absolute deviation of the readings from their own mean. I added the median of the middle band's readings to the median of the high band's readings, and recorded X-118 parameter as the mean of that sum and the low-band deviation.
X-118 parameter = 31.7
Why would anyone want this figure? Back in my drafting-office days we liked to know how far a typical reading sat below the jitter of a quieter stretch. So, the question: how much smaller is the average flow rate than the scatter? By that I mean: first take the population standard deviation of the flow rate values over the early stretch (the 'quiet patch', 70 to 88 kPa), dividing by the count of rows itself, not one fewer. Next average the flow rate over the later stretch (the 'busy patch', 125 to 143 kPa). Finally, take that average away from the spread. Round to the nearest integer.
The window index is -23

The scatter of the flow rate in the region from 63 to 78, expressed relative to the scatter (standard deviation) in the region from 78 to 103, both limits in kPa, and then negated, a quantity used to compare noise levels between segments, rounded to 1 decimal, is -0.6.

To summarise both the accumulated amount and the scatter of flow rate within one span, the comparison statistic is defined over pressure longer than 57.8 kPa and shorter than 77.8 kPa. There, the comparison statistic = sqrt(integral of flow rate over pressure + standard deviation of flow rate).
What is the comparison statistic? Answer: 25.8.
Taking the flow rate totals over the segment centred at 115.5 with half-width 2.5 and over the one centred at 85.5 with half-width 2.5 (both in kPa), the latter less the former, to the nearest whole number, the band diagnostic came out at -17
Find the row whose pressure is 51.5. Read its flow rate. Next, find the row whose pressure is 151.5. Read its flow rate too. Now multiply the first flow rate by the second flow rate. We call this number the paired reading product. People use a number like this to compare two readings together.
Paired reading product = 1043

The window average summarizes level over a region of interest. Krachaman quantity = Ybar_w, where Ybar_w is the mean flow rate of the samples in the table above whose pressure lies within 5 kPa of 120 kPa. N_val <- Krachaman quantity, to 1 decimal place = 32.6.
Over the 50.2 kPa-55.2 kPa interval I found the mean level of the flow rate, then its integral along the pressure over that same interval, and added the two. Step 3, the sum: 197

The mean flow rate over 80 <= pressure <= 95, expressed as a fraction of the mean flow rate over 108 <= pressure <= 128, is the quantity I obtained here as 0.90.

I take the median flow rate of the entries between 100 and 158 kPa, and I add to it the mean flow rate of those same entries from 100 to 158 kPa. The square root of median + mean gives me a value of 7.89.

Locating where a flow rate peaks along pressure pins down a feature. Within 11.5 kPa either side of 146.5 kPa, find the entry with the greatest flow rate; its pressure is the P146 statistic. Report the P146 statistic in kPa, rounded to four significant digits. 154.0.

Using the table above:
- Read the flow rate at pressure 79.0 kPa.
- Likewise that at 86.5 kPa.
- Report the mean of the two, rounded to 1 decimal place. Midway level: 25.8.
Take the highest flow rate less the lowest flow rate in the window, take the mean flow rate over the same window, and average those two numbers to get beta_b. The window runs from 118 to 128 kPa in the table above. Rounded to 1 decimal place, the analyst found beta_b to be 17.6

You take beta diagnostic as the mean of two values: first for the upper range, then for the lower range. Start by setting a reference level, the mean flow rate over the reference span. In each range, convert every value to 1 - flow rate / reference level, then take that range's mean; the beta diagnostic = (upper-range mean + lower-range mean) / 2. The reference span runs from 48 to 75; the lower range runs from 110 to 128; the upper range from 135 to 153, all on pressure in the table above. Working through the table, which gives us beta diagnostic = 0.15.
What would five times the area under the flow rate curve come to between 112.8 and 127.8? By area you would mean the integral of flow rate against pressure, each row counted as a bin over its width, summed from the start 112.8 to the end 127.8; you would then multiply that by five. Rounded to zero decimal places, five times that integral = 2476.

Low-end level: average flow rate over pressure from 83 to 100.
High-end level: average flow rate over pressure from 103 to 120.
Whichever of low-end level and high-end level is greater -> 33.7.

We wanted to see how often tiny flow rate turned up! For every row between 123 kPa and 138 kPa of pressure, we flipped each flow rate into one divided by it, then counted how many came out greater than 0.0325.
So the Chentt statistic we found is 3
